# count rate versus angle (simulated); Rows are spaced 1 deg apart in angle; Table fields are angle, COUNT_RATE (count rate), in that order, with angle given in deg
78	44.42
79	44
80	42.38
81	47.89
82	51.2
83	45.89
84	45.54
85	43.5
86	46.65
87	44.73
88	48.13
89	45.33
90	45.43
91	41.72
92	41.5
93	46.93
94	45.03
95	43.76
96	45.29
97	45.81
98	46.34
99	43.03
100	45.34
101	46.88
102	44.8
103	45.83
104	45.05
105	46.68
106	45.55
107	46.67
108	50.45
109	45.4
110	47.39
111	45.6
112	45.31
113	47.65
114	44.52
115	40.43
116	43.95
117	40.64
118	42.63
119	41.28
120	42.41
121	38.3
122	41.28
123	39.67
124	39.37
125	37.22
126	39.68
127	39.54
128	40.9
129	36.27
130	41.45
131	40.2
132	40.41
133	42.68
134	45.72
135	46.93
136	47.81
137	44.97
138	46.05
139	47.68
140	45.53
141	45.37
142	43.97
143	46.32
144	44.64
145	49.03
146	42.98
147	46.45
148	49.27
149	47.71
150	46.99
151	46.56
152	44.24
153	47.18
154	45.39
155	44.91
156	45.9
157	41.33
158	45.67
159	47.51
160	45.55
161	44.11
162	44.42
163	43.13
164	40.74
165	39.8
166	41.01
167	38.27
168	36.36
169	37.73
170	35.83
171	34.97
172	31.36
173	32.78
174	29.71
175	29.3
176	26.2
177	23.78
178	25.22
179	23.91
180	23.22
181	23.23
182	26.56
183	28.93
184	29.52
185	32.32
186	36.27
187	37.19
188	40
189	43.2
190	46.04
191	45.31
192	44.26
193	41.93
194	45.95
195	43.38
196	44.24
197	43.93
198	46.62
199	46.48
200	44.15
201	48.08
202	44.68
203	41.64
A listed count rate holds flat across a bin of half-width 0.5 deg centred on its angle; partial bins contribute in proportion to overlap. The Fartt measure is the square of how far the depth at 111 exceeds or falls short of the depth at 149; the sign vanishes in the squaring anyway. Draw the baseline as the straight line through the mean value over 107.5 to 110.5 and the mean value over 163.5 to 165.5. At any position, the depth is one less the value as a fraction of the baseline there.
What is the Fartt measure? 0.028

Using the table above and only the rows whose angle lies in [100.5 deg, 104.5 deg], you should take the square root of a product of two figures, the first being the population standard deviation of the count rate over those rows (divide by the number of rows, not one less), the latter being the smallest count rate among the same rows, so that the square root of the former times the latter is 6.0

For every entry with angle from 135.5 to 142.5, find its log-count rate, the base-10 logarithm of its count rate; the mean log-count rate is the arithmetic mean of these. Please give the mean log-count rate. 1.66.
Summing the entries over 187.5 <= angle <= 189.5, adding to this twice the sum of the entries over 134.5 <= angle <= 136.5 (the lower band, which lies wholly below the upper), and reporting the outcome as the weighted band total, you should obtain 273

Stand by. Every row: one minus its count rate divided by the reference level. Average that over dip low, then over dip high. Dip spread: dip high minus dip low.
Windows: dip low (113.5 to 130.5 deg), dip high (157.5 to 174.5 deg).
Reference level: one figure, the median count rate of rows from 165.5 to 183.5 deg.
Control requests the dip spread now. 0.041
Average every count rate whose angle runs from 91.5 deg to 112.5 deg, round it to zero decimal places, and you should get 46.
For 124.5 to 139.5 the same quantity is 43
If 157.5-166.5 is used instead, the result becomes 44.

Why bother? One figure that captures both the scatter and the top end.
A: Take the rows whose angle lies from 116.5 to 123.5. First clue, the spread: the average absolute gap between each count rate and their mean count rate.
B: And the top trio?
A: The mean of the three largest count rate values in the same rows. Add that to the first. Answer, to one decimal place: 43.3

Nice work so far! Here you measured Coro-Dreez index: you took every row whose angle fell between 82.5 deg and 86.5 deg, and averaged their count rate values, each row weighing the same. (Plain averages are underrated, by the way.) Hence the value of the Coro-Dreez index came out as 45.4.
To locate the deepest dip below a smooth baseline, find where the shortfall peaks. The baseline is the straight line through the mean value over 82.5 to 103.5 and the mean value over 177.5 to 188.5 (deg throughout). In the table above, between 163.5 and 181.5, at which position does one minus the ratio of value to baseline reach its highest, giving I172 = 180 deg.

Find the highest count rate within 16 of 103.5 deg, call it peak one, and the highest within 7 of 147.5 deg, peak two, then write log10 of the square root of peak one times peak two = 1.698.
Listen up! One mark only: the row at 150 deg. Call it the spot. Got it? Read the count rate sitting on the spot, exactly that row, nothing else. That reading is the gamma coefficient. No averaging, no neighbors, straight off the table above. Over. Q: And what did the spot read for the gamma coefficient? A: 46.99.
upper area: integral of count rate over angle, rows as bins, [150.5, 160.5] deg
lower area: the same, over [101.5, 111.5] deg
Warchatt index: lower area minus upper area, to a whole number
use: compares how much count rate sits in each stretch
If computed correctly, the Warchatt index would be 9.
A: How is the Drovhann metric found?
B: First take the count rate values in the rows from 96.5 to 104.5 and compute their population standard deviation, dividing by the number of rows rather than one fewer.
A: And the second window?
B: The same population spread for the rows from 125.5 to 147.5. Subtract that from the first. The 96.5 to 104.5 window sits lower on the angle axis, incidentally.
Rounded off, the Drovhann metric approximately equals -2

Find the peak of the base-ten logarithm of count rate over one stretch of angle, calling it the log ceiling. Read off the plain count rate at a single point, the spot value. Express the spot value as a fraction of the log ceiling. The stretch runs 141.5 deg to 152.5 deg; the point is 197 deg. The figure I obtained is 26.0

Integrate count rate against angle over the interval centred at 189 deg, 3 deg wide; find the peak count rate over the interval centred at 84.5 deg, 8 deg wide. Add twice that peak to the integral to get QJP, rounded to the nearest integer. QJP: 232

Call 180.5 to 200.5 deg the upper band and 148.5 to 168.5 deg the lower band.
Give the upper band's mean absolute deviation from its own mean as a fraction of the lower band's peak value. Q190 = 0.131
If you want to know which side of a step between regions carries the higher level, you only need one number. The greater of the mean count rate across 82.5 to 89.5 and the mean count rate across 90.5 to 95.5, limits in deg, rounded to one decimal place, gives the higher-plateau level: 45.7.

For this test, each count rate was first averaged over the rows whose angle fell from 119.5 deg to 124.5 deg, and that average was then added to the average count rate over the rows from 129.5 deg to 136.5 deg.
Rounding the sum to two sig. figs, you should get 84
